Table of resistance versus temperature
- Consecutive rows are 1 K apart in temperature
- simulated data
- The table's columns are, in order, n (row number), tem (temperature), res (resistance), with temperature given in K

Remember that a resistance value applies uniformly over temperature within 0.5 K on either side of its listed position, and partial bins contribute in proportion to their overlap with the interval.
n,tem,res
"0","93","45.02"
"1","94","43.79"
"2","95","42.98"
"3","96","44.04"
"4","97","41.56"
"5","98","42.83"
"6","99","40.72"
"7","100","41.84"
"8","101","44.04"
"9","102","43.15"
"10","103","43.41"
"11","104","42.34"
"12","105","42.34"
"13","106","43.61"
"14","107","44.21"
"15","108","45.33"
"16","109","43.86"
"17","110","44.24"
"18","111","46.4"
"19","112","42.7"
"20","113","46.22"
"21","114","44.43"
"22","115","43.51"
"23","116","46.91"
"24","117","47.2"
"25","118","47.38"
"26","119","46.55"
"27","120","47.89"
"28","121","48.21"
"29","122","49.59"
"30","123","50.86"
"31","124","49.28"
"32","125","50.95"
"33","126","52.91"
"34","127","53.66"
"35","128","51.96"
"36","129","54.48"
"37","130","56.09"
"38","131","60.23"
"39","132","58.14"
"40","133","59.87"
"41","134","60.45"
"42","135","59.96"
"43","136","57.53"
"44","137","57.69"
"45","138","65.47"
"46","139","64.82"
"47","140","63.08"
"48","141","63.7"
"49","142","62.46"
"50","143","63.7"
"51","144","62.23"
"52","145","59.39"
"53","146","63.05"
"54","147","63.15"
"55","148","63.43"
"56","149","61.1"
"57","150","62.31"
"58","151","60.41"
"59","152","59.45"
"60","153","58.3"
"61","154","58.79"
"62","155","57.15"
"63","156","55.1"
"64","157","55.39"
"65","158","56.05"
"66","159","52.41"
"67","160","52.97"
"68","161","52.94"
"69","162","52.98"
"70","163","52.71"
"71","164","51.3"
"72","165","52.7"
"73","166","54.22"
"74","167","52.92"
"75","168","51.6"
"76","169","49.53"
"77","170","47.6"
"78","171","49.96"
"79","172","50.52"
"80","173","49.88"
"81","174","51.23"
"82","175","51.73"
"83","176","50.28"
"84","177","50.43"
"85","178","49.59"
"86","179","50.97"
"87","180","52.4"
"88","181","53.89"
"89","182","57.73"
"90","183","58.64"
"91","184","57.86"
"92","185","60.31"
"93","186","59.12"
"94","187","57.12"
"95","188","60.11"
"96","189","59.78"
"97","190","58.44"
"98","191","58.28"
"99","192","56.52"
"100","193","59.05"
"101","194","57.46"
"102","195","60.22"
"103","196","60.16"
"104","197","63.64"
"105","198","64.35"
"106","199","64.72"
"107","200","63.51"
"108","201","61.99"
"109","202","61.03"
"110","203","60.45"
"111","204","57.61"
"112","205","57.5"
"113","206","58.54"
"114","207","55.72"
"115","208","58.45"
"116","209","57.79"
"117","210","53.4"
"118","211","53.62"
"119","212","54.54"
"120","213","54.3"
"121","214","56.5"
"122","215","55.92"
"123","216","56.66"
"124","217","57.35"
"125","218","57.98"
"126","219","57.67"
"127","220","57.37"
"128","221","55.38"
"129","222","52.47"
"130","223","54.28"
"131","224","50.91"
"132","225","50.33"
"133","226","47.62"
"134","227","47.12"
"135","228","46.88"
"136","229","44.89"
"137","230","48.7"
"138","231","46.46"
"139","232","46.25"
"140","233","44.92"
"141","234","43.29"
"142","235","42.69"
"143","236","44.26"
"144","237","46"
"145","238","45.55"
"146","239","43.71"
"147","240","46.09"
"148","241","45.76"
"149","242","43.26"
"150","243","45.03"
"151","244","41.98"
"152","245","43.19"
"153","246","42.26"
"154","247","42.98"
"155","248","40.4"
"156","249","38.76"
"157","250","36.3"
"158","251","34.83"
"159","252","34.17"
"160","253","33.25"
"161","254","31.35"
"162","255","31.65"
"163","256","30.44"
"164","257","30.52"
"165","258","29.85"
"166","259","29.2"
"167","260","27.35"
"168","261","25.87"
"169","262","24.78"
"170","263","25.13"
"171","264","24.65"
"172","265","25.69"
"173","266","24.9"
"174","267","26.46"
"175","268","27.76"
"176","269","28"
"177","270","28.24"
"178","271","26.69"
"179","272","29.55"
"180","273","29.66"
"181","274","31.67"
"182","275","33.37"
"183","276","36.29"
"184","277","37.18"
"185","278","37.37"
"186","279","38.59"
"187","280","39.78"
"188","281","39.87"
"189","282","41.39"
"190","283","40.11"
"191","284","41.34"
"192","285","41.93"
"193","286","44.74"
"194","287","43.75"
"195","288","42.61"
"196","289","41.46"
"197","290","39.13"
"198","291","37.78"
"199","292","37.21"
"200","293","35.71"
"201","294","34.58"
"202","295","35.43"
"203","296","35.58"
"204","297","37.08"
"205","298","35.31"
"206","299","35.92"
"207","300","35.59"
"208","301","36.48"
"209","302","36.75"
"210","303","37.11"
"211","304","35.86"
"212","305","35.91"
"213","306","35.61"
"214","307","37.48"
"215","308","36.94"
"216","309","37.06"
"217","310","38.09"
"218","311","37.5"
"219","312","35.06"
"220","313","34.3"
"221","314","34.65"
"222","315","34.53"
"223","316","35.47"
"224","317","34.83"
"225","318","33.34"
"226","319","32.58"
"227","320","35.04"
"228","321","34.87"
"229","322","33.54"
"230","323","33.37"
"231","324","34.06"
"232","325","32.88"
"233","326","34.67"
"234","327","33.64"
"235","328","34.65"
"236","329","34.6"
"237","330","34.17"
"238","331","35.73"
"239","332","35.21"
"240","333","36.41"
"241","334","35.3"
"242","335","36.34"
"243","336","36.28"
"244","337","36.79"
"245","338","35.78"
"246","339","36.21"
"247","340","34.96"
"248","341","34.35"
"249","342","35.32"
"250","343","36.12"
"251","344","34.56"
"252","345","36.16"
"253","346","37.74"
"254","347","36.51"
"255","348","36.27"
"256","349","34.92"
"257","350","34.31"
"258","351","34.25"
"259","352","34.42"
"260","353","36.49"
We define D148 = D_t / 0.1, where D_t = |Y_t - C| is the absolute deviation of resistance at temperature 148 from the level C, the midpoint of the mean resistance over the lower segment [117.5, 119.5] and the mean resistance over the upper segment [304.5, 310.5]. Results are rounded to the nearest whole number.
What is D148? 215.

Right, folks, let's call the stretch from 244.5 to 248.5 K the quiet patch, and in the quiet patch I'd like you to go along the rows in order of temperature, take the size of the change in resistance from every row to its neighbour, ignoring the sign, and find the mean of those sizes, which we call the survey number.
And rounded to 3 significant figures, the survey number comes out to 1.41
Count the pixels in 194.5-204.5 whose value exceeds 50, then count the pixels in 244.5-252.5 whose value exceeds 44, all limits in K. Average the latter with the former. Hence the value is 5.0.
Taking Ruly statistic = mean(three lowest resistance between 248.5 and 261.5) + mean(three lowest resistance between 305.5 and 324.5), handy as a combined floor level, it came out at 61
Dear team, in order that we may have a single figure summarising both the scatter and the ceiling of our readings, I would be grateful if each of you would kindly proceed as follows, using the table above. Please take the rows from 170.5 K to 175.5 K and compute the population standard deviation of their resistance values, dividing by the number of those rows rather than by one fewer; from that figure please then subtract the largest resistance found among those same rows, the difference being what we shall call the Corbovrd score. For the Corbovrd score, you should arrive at -51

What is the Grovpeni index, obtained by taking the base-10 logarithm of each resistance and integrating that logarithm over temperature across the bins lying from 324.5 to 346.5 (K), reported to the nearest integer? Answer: 34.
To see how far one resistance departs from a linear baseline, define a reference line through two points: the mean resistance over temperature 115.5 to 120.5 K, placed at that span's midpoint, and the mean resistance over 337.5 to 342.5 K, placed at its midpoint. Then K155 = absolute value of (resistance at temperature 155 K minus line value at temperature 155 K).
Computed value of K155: 12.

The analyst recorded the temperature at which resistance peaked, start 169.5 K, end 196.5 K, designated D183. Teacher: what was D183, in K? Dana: 185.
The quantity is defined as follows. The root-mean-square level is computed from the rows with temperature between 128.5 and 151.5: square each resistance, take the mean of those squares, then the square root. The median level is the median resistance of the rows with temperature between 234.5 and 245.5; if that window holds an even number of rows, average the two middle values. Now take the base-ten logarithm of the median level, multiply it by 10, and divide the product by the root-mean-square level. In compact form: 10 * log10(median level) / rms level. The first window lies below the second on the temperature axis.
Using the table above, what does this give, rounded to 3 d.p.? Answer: 0.270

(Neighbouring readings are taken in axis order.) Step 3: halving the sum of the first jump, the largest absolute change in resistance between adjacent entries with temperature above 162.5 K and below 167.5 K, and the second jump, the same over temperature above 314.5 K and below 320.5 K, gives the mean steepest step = 2.0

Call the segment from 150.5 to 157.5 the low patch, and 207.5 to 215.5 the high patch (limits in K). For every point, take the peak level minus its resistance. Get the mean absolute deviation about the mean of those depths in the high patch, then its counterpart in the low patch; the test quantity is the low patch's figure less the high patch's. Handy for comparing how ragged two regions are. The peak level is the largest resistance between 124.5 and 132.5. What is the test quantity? 0.0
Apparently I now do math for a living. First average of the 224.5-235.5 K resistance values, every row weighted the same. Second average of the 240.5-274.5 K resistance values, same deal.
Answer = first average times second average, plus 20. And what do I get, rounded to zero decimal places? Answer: 1533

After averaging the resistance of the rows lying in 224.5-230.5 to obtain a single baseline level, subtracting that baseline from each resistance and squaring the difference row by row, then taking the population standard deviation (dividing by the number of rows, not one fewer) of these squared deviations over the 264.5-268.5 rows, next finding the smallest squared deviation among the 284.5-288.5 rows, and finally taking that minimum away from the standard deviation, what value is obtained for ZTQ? 37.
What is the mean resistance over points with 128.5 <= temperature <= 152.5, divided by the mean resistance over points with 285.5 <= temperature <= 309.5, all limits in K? 1.6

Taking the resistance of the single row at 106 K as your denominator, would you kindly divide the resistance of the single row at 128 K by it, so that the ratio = 1.2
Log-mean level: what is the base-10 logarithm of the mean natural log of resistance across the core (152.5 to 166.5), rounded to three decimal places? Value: 0.602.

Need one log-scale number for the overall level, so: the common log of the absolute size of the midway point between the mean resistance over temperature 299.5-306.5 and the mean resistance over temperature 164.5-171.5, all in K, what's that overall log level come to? 1.64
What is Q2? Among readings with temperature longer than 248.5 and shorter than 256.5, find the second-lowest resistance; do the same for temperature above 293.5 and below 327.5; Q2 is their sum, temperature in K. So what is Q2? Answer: 64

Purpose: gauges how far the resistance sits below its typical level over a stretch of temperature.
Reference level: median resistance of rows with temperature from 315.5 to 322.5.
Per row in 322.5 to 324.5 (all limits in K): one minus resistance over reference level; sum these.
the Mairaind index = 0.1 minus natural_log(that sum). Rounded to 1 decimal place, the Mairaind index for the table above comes 2.8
